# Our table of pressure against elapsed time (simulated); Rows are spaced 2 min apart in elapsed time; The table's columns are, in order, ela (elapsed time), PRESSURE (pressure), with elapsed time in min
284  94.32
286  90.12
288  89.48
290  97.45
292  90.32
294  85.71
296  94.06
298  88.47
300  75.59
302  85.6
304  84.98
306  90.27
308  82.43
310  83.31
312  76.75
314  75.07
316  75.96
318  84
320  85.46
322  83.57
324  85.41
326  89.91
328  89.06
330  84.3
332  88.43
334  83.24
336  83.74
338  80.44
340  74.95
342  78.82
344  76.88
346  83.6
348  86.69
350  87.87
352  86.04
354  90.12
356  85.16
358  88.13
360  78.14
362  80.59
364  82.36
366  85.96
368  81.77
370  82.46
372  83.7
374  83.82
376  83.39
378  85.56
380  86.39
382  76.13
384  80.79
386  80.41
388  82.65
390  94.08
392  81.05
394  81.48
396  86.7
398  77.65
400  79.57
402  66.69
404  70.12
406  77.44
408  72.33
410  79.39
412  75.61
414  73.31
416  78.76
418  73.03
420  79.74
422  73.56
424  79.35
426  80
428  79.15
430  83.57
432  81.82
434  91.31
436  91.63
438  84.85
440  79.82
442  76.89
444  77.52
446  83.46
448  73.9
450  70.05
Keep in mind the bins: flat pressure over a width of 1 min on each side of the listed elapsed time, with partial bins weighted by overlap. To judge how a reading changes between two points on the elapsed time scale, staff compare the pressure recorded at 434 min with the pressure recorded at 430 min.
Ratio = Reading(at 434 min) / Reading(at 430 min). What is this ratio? 1.09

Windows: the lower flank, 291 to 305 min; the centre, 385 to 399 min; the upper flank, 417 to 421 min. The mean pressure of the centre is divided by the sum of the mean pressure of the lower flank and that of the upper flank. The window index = 0.513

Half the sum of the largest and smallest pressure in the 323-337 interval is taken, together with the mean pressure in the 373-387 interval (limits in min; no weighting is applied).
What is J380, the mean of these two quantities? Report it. 84.5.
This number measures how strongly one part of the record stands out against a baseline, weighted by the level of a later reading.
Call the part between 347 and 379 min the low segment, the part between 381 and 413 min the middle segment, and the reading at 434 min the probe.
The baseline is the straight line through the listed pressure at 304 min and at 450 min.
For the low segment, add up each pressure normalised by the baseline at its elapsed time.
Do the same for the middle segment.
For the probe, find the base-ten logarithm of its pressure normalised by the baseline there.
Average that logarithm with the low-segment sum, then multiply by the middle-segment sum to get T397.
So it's 144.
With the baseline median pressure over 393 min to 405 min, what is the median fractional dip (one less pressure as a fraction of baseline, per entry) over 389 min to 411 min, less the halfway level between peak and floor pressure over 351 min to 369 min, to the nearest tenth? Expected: -84.1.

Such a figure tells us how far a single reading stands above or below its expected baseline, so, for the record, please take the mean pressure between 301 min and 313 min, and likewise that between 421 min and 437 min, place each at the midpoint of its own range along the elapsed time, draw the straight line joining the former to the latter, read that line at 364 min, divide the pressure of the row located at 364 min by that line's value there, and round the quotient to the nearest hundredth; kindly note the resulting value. 0.99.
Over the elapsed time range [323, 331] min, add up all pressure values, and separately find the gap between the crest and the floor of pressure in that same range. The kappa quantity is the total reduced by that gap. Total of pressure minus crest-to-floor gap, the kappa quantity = 343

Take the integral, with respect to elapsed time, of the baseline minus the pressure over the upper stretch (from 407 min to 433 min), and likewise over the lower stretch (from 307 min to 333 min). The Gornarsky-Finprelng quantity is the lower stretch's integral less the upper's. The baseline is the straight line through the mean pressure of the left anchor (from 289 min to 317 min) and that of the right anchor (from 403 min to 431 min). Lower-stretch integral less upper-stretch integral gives 32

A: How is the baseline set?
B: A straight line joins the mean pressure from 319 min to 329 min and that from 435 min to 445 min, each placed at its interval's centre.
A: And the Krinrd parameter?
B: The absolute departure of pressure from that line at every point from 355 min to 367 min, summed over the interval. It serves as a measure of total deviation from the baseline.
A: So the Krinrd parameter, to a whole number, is 18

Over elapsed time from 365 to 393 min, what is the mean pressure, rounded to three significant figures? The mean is 83.4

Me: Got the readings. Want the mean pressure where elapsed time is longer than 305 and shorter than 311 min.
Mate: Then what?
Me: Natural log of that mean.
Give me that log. 4.45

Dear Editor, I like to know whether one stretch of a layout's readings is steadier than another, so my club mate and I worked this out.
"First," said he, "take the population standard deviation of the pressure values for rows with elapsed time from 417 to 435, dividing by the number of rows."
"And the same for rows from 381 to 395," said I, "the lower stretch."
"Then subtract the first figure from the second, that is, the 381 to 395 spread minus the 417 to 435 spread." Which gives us 0.0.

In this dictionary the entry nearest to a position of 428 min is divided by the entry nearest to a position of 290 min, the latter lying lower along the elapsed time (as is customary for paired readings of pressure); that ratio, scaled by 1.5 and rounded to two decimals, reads 1.22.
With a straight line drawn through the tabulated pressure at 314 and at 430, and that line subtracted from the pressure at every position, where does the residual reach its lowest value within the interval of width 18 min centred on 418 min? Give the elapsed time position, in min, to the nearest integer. 418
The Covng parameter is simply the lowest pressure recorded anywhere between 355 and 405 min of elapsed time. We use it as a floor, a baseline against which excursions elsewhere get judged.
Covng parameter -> 66.69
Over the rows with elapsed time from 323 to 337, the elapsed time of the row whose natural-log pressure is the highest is 326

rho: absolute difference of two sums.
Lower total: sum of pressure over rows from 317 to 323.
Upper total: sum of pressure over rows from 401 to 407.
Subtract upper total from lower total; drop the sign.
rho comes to 39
